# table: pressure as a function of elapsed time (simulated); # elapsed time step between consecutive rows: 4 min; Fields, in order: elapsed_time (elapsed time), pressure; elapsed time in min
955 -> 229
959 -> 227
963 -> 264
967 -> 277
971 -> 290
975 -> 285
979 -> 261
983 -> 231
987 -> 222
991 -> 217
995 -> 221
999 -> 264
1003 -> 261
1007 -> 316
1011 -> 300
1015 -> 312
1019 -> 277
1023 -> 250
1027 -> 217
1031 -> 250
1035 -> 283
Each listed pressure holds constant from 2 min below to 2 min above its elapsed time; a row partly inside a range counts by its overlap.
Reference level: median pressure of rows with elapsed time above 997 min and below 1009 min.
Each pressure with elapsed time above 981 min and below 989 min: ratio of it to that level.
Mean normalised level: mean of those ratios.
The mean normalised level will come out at 0.86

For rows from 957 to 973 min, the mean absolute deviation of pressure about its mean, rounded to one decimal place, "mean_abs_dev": 19.0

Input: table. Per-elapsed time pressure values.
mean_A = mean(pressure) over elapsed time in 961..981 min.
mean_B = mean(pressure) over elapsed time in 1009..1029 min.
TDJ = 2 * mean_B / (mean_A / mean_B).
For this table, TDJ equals 534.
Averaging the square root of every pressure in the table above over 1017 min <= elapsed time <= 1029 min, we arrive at 15.7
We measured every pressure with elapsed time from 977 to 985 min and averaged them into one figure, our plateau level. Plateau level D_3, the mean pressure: 246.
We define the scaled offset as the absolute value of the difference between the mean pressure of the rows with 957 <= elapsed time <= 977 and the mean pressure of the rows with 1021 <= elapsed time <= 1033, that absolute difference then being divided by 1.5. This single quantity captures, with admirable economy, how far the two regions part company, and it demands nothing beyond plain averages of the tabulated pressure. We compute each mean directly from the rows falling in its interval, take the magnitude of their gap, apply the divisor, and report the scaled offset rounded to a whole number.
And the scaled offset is 20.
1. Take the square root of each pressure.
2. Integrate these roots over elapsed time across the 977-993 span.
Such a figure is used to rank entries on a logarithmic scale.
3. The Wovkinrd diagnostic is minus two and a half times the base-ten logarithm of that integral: -5.97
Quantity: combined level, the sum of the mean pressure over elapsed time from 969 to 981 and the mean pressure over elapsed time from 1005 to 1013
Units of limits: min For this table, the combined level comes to 587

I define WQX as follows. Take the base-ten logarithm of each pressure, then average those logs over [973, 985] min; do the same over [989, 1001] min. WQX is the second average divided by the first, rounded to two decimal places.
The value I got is 0.98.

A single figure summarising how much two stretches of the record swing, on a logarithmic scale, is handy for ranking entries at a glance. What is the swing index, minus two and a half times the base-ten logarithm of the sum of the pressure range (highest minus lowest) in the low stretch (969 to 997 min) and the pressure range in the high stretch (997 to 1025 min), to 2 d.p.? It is -5.36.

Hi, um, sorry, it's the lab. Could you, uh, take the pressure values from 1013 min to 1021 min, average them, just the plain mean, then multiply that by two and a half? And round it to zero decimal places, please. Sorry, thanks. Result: 736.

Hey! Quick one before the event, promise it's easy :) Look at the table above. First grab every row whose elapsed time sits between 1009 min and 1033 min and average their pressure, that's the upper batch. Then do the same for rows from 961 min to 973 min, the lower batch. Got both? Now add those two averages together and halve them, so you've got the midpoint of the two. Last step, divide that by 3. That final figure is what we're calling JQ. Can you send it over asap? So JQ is 90.8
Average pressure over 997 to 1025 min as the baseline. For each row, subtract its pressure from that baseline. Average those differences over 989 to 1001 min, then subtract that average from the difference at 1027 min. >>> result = 17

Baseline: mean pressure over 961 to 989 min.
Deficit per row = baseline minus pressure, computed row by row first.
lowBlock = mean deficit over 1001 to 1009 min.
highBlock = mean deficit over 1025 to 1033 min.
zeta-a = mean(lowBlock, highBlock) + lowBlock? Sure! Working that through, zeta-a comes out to -27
